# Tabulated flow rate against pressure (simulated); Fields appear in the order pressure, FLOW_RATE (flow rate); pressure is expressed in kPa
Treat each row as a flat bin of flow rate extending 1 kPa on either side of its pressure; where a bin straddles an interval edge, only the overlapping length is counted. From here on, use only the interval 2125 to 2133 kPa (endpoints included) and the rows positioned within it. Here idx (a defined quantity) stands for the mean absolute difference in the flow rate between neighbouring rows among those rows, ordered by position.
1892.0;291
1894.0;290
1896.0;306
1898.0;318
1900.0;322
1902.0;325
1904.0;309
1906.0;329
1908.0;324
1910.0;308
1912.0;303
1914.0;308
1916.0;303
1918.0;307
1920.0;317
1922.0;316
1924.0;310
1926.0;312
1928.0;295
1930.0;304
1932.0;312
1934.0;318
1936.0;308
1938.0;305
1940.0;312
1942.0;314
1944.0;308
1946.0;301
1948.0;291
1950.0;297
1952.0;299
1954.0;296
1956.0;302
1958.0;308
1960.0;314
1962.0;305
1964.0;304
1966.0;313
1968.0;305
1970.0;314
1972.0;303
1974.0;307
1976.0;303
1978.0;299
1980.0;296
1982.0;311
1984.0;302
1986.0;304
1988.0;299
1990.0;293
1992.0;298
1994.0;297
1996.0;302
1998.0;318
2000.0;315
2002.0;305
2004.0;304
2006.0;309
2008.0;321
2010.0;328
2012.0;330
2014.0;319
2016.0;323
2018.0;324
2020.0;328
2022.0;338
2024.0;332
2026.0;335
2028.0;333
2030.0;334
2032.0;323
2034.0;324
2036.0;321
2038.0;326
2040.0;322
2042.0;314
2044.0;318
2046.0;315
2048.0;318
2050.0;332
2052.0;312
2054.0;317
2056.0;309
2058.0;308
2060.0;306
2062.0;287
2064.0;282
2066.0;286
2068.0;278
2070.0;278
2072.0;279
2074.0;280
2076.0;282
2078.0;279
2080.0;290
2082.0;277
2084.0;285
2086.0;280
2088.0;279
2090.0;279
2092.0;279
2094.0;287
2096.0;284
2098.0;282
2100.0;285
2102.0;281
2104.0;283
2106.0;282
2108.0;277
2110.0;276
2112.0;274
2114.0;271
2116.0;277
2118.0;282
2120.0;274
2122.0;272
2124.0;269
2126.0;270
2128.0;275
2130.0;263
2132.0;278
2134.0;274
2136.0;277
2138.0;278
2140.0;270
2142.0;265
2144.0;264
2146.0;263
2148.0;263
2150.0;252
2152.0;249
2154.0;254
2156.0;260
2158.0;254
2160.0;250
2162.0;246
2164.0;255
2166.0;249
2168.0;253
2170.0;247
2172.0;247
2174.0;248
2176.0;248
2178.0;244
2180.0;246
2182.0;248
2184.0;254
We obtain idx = 10.7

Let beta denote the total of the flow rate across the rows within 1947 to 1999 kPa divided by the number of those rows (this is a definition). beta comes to 303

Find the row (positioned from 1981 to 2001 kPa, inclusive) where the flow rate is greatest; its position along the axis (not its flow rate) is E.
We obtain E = 1998.0 kPa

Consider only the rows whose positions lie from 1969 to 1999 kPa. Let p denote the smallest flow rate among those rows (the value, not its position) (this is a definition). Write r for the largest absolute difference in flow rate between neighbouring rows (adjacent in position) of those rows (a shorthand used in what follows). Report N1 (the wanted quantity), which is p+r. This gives 309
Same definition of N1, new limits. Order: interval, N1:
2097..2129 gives 277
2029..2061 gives 326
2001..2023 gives 316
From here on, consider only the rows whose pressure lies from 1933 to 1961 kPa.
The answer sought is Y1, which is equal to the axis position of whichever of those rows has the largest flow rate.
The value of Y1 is 1934.0 kPa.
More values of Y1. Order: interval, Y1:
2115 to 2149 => 2118.0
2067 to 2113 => 2080.0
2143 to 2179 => 2144.0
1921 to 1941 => 1934.0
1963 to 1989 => 1970.0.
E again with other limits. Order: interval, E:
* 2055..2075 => 2056.0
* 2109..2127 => 2118.0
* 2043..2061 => 2050.0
